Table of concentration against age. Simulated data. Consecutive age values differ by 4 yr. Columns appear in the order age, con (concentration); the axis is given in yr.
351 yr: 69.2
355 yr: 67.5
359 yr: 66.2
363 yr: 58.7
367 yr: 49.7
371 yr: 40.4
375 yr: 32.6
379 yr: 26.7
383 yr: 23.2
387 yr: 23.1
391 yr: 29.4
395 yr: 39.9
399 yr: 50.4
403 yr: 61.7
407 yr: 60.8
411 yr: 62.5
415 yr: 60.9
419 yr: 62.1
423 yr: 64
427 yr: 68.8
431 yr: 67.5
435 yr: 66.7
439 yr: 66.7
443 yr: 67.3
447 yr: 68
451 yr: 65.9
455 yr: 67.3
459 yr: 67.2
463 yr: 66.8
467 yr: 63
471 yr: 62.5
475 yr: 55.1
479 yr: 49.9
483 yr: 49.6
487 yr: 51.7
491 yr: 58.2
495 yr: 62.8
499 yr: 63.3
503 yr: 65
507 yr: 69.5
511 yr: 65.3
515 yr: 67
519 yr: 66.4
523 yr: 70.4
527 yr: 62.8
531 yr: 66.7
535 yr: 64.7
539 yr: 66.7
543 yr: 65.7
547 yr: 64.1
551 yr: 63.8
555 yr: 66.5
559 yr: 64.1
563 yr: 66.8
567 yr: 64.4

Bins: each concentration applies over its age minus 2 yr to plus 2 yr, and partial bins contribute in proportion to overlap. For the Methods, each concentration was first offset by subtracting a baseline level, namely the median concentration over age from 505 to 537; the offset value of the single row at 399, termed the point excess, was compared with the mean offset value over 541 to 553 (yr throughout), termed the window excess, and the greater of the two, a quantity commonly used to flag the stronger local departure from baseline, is -2.0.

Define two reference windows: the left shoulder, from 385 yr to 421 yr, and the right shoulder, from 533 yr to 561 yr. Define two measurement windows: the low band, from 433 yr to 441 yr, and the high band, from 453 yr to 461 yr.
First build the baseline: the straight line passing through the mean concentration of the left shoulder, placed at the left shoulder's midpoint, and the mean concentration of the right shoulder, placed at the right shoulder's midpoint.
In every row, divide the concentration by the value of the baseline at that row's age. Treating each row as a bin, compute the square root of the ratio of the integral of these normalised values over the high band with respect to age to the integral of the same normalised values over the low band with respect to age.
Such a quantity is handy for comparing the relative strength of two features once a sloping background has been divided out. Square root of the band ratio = 0.99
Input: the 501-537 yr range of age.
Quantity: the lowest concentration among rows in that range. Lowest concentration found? 62.8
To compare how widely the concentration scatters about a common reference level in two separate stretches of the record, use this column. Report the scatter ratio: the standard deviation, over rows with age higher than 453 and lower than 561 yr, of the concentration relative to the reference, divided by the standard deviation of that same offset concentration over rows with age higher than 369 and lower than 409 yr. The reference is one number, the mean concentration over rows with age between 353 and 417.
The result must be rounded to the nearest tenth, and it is 0.4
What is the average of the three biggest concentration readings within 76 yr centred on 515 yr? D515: 69.0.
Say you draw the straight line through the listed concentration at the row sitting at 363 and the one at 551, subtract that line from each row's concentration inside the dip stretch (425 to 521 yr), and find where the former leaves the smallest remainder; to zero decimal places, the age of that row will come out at 483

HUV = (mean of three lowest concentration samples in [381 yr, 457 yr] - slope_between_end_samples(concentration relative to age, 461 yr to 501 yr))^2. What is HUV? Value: 642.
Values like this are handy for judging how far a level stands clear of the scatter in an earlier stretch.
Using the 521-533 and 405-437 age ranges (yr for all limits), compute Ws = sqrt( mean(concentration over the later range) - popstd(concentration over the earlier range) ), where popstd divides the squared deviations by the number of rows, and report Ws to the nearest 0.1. 8.0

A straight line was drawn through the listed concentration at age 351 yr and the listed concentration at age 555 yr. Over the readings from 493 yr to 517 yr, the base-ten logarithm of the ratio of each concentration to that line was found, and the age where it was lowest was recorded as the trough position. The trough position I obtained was 495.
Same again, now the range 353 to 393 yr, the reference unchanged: 387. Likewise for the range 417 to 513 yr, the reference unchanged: 483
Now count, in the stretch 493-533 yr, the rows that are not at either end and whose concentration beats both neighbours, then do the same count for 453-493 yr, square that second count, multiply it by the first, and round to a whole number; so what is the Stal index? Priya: 0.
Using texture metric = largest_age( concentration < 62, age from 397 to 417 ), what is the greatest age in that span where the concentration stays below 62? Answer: 415 yr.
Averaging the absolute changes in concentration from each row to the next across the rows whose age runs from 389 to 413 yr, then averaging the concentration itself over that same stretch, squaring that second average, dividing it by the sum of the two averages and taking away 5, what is 40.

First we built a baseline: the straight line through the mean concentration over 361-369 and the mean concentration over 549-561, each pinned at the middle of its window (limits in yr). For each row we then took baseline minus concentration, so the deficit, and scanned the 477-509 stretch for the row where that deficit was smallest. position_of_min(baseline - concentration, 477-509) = 507 yr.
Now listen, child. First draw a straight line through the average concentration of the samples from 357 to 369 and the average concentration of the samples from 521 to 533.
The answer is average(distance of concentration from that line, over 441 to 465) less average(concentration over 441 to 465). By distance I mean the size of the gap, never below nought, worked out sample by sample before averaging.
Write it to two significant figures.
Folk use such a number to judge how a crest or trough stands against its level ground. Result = -63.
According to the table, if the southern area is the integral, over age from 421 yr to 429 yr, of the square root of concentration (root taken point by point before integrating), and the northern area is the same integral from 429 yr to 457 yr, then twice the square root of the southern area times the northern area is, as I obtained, 244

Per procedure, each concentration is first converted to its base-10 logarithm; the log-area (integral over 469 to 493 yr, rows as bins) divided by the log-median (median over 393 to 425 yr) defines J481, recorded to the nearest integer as 23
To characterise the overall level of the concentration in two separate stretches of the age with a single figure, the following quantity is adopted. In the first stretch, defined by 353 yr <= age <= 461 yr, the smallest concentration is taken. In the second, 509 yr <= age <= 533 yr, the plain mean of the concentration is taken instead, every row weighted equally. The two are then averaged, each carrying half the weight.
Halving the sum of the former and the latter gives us 45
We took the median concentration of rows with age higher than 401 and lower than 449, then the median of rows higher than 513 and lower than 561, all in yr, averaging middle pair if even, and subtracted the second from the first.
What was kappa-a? -0.7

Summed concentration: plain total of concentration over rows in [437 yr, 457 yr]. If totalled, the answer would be 335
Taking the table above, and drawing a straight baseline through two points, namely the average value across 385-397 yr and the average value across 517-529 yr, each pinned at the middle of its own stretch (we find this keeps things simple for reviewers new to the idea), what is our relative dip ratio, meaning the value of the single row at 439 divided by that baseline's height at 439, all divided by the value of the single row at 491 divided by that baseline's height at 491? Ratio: 1.51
